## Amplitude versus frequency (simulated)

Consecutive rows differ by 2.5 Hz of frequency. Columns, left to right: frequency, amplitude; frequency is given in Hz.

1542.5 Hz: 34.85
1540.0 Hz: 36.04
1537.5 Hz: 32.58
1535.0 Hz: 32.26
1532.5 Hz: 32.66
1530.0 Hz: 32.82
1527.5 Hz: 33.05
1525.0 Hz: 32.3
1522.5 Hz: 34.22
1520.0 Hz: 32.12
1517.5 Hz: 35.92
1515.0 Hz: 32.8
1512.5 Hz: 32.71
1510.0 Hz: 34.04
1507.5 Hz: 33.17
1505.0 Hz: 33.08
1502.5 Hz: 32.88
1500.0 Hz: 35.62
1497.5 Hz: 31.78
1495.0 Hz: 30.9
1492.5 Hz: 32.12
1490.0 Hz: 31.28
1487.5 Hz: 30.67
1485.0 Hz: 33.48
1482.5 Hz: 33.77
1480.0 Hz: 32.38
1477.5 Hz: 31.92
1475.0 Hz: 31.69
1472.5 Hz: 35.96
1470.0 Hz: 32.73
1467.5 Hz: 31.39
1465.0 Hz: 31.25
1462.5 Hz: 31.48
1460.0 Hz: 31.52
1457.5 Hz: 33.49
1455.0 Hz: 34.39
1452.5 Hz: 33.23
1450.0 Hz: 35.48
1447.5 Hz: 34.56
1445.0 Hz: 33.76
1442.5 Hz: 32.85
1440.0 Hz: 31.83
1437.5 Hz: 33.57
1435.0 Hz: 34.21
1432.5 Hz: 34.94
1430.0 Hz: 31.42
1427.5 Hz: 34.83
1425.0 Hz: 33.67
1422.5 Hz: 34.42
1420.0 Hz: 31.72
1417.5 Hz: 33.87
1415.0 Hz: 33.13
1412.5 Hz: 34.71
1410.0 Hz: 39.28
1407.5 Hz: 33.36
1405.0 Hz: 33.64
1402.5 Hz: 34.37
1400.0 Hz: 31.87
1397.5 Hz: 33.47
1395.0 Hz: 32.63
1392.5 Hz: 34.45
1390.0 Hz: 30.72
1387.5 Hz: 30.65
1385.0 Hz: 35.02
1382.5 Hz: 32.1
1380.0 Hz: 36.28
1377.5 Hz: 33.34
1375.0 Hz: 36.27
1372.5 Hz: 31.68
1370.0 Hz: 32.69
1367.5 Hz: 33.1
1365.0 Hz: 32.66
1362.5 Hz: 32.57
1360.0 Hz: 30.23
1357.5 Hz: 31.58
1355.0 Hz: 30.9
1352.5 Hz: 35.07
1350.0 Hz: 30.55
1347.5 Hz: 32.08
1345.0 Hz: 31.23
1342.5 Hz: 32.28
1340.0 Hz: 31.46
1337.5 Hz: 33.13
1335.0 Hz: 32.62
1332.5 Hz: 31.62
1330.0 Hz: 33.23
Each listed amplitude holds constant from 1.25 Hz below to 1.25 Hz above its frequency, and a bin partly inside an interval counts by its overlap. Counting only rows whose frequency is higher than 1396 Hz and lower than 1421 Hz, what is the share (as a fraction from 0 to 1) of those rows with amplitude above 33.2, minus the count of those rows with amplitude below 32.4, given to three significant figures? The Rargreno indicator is -1.30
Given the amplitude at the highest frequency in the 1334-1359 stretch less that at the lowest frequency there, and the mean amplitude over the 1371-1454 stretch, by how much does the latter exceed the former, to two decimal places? 34.72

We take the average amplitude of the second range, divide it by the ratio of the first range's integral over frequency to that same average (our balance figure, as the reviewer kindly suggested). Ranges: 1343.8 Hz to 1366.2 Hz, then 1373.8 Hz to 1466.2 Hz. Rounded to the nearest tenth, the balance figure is 1.6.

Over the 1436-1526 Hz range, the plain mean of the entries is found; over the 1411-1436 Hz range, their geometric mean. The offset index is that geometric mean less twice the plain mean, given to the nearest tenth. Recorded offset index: -32.2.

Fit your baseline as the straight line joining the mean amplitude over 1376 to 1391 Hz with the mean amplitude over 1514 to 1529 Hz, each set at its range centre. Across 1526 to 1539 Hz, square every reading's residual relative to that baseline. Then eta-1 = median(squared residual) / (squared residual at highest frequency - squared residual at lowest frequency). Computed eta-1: 1.0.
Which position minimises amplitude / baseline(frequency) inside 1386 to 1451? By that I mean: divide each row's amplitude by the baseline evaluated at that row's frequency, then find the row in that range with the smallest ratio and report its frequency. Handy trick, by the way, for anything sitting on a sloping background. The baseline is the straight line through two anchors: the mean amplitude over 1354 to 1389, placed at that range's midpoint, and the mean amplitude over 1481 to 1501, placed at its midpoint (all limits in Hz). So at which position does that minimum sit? 1387.5 Hz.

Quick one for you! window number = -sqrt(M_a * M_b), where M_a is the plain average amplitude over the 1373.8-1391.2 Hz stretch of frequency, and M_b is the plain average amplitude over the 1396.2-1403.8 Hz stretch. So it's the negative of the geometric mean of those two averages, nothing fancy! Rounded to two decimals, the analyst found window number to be -33.36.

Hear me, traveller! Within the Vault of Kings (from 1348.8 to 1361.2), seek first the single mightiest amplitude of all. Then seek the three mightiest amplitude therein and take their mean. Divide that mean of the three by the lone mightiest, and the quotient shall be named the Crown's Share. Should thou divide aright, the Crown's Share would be 0.927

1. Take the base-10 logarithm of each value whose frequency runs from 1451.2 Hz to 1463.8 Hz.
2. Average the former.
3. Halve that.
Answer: 0.758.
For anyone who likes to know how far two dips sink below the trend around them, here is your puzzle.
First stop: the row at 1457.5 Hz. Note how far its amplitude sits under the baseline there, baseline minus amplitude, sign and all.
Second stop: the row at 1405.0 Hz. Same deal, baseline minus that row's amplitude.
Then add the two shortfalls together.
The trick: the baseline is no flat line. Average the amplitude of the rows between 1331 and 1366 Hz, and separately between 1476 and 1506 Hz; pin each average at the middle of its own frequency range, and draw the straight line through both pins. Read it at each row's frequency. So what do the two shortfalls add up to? -2.6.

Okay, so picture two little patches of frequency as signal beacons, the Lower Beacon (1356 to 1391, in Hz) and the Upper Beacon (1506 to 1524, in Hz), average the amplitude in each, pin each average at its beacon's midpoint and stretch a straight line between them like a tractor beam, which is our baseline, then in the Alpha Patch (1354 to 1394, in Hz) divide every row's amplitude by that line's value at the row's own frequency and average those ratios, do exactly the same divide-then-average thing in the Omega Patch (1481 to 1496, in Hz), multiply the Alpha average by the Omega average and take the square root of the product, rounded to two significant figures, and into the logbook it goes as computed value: 0.98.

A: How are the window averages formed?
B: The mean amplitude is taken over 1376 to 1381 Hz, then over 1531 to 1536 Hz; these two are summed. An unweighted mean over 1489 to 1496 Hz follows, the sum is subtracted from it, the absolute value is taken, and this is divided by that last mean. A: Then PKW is 1.14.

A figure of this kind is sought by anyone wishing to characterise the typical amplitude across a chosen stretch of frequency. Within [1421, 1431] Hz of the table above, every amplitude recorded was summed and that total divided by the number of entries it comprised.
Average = 33.6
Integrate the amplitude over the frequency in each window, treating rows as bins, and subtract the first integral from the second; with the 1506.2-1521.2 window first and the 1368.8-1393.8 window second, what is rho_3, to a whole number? 331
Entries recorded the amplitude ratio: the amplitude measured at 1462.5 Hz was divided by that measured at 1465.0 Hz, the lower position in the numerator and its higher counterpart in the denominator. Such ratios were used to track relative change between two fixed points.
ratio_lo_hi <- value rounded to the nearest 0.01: 1.01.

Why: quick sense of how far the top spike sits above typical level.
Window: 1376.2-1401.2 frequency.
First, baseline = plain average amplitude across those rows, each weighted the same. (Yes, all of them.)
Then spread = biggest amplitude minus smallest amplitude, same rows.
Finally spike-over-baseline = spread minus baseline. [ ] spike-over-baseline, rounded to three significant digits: -27.4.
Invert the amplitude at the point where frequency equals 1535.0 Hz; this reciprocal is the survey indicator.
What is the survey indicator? 0.0310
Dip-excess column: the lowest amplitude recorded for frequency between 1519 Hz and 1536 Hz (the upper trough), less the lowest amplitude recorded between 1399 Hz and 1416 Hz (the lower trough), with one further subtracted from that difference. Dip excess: -0.75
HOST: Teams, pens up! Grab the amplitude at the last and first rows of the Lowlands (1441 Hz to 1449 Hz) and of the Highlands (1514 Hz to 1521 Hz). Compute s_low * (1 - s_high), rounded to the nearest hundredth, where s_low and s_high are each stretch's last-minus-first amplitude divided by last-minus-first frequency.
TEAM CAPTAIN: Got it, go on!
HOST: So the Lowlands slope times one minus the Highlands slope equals 0.39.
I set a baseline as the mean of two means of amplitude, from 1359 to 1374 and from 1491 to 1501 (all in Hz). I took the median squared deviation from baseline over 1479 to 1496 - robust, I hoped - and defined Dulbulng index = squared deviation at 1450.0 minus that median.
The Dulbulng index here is 8.4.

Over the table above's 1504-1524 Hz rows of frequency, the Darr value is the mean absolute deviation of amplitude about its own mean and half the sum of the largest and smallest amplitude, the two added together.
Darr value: 34.9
